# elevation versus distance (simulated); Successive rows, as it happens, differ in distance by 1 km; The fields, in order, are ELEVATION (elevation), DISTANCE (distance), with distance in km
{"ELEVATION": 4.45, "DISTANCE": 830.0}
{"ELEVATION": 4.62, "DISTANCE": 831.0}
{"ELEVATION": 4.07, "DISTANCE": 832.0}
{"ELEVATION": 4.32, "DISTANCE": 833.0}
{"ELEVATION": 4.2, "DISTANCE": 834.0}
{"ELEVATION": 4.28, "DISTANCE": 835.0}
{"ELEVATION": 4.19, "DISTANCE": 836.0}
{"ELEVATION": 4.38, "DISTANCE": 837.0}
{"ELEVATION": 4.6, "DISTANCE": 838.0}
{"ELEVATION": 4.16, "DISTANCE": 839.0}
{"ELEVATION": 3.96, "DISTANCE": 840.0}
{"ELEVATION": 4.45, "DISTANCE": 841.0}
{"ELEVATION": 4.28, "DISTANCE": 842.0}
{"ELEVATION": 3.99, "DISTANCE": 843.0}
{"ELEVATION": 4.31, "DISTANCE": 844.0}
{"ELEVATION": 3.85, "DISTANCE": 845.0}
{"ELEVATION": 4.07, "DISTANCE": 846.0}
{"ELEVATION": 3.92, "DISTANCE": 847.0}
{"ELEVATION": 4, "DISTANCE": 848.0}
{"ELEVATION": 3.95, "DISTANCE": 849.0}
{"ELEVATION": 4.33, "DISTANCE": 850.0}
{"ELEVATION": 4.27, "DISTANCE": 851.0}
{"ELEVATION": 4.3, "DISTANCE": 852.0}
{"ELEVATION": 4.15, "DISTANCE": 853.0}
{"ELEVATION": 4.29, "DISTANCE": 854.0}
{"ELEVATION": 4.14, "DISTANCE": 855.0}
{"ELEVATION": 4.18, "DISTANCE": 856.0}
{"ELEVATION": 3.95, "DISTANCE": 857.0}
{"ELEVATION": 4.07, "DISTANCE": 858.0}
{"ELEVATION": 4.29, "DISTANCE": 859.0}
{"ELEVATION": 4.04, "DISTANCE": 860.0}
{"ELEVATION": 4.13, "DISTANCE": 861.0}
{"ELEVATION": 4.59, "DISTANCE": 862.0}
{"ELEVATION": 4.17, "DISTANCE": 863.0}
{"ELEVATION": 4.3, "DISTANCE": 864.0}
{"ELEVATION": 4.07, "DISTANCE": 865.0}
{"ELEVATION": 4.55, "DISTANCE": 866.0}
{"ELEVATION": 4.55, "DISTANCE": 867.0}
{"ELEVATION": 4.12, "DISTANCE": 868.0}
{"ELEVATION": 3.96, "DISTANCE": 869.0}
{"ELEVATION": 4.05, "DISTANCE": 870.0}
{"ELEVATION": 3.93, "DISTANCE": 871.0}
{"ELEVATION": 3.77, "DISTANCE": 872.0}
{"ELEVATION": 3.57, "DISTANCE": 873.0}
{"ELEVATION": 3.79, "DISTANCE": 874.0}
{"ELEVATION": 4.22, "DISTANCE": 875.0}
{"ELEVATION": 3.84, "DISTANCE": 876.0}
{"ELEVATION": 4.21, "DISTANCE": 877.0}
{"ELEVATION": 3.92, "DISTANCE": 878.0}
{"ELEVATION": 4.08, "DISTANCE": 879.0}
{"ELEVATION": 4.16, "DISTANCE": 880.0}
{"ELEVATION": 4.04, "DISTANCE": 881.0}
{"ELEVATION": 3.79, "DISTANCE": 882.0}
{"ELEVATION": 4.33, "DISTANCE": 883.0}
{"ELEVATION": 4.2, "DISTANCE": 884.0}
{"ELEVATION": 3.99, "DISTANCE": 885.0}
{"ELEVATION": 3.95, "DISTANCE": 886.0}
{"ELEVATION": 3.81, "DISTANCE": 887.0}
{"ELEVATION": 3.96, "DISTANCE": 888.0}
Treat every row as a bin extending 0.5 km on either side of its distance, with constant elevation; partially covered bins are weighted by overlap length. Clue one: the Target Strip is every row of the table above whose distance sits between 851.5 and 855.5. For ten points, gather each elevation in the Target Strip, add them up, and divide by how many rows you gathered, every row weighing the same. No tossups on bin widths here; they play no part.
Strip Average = 4.22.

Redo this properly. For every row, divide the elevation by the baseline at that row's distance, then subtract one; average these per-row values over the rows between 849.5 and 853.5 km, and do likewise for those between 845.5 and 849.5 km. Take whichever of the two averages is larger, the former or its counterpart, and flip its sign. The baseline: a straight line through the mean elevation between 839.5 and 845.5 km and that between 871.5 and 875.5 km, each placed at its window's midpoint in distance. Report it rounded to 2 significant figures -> -0.052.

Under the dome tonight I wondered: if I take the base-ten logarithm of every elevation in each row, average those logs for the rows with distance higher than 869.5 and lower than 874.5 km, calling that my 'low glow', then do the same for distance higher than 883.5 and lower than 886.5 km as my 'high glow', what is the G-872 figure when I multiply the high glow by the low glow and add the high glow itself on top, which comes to 0.96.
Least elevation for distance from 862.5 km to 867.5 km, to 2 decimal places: 4.07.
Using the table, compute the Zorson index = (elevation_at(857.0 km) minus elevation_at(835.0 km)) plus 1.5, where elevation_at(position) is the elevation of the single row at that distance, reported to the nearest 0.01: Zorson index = 1.17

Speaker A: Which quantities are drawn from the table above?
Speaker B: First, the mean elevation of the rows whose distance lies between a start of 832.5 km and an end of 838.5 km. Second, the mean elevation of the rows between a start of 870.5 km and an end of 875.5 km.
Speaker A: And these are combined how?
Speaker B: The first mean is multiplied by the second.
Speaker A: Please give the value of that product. 16.7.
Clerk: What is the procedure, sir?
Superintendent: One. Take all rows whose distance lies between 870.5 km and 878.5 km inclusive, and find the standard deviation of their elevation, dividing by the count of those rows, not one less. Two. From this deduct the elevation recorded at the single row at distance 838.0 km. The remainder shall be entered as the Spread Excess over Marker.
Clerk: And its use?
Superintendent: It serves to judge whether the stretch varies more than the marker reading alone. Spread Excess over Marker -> -4.39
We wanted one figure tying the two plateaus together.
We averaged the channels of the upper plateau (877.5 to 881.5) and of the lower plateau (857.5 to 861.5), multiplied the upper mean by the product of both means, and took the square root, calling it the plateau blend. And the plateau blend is 8.2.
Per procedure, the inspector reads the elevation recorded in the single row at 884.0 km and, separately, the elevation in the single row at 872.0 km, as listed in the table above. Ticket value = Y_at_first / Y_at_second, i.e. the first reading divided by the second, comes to 1.11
